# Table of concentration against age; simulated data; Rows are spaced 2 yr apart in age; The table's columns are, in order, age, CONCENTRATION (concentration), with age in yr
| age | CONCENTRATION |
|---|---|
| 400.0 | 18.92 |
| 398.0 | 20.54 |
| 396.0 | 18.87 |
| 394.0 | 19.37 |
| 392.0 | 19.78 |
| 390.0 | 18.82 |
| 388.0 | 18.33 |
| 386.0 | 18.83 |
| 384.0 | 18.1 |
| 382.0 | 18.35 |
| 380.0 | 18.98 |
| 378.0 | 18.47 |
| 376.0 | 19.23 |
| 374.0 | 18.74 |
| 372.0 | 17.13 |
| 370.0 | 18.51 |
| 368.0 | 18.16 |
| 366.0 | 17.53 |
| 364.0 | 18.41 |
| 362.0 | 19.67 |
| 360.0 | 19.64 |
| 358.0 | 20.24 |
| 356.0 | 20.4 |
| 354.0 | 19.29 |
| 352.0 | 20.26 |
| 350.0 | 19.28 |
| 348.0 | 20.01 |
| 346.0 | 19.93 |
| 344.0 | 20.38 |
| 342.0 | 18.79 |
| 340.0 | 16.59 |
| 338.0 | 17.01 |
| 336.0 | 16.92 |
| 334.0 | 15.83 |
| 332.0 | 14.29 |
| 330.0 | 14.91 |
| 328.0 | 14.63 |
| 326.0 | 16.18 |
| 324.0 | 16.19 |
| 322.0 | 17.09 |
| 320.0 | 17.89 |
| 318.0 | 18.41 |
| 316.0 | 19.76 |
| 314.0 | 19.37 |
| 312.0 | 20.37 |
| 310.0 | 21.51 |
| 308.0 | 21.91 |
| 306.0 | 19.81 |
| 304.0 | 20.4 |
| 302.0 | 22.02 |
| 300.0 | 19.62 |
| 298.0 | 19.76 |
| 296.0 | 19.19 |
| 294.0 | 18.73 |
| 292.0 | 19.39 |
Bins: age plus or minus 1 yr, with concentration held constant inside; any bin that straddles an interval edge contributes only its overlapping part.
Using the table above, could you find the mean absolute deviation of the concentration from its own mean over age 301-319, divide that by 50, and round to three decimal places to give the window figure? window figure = 0.019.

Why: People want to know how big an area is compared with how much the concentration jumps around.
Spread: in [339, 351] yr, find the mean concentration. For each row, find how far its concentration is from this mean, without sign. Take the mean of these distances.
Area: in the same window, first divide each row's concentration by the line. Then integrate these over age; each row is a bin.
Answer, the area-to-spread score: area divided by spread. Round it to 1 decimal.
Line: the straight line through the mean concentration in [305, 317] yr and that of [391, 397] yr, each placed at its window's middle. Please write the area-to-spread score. 11.7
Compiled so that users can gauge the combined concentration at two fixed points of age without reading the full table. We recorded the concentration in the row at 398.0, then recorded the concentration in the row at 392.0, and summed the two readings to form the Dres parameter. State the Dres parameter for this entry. 40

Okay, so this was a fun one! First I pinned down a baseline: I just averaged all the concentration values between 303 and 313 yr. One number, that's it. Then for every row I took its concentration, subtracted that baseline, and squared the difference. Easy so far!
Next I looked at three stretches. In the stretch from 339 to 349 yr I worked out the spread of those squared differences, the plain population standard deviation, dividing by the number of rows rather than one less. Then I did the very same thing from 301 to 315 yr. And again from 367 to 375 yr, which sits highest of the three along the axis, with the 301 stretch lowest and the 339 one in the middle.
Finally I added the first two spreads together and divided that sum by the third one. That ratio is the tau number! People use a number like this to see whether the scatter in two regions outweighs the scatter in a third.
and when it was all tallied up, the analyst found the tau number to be 2.04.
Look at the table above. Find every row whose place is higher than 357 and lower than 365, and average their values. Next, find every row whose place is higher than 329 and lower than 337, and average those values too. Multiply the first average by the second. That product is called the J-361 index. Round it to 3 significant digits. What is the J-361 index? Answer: 302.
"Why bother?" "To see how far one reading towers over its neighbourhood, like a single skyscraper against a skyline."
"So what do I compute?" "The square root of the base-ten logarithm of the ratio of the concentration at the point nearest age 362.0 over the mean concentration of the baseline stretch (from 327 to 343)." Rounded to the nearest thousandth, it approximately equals 0.294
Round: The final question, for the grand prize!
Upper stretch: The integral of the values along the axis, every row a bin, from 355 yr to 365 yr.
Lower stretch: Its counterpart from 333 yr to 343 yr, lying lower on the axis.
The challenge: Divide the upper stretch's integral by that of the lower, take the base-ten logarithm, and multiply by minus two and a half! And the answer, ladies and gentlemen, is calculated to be -0.16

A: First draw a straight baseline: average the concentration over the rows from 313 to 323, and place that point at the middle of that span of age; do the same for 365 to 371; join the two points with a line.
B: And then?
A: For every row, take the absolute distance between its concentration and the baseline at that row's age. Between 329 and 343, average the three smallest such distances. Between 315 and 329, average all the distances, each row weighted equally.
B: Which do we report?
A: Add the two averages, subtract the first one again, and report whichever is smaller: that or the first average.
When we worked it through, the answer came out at 1.08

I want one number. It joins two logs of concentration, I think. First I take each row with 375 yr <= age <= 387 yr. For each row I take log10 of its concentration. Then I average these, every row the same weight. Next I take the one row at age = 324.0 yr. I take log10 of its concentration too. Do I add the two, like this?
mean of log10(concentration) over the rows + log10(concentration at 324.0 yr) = 2.48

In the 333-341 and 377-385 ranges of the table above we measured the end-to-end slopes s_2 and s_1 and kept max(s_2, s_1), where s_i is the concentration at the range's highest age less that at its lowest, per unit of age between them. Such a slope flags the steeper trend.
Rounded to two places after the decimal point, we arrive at 0.13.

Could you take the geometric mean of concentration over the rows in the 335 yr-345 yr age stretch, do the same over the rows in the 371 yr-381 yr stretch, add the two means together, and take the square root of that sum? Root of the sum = 6.03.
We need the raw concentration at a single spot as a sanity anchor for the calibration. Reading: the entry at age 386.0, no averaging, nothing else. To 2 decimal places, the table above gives 18.83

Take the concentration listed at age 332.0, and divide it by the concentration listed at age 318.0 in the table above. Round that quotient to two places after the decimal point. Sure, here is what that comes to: 0.78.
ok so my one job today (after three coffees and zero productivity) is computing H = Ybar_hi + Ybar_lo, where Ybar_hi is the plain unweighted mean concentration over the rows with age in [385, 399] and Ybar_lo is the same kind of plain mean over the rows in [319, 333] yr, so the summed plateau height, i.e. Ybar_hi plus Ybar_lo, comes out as 35.1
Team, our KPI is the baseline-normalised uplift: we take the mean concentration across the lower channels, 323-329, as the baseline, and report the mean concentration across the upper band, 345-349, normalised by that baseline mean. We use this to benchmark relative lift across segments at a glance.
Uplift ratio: 1.27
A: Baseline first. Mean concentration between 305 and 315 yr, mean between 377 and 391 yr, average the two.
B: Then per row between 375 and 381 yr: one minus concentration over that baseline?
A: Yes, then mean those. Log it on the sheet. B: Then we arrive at 0.03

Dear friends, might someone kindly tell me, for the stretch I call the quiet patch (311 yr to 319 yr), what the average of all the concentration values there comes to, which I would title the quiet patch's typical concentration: 19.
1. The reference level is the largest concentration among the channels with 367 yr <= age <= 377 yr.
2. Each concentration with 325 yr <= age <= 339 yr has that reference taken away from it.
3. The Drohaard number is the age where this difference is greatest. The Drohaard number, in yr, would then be 338.0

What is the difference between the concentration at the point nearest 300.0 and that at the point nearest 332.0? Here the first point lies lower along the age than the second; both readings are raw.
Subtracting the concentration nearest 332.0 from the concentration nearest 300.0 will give 5.3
